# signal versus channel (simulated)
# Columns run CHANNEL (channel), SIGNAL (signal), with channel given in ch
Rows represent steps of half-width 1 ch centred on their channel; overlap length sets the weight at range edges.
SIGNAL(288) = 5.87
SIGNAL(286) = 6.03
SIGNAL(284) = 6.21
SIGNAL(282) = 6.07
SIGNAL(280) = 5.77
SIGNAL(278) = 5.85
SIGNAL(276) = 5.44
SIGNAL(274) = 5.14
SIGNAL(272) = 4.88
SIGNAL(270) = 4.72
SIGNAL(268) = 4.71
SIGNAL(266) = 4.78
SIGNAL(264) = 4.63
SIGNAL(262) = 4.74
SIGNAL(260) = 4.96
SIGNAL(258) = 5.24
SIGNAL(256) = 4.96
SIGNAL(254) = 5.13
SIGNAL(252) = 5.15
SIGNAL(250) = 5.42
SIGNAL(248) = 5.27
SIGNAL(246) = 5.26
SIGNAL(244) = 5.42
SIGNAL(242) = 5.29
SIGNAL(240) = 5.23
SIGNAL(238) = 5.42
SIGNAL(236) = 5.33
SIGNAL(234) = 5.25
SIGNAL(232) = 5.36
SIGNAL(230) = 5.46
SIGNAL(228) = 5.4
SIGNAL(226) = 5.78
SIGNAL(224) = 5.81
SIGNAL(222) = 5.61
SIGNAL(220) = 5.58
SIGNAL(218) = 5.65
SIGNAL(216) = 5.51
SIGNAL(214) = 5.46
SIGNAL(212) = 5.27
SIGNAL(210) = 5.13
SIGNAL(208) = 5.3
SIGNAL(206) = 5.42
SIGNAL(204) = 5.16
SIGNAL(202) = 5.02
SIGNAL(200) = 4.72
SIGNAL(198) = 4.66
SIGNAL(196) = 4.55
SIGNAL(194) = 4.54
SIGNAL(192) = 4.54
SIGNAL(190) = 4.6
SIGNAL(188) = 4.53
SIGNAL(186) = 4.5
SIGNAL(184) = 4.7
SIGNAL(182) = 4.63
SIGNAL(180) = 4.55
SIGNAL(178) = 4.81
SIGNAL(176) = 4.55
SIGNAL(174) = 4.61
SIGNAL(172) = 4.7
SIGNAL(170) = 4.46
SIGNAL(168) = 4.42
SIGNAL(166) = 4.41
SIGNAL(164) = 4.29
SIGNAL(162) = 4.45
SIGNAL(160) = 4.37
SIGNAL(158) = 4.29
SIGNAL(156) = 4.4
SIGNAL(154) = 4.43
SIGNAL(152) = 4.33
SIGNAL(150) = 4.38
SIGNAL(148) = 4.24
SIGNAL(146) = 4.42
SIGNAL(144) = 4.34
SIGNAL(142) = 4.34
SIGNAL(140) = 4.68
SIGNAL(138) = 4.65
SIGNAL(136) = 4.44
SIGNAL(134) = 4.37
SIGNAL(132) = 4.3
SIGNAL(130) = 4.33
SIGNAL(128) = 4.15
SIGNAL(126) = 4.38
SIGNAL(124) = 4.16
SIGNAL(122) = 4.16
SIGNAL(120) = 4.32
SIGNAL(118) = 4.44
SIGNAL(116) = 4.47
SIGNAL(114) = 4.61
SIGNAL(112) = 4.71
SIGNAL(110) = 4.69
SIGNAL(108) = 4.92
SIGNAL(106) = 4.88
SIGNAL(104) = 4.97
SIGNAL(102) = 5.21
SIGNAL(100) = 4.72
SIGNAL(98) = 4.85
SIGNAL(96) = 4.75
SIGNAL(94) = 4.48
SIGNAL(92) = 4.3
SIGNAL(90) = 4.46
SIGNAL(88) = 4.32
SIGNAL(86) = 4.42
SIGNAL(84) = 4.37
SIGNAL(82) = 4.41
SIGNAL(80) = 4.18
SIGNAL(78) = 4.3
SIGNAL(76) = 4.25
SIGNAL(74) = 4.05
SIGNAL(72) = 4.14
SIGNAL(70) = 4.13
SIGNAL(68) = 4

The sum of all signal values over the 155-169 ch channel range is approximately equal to 31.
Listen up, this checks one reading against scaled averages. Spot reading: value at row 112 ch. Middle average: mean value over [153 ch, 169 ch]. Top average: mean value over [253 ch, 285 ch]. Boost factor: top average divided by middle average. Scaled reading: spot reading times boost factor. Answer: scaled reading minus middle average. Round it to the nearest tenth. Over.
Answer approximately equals 1.2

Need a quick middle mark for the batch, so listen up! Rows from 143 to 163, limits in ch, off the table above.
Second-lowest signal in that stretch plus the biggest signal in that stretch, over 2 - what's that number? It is 4.37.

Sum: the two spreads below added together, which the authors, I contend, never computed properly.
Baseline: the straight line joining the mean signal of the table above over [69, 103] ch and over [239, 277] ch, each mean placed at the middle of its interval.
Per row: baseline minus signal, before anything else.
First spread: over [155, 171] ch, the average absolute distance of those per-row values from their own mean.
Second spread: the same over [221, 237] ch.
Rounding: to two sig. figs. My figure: 0.23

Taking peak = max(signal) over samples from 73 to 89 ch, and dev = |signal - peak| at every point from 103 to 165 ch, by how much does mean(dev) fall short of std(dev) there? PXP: -0.01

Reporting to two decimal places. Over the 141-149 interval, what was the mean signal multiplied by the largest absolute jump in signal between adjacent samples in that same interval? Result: 0.78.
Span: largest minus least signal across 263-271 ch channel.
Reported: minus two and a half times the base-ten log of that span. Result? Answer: 2.1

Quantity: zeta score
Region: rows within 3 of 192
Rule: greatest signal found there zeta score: 4.6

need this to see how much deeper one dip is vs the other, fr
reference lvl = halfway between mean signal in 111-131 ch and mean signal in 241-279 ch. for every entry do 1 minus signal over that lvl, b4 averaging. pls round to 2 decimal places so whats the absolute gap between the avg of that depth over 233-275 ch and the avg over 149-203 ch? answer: 0.12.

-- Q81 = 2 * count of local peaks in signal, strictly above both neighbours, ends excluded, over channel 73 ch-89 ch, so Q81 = 6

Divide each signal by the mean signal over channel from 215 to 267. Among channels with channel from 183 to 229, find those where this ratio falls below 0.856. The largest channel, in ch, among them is 188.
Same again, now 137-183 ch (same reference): 170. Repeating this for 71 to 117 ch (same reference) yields 116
